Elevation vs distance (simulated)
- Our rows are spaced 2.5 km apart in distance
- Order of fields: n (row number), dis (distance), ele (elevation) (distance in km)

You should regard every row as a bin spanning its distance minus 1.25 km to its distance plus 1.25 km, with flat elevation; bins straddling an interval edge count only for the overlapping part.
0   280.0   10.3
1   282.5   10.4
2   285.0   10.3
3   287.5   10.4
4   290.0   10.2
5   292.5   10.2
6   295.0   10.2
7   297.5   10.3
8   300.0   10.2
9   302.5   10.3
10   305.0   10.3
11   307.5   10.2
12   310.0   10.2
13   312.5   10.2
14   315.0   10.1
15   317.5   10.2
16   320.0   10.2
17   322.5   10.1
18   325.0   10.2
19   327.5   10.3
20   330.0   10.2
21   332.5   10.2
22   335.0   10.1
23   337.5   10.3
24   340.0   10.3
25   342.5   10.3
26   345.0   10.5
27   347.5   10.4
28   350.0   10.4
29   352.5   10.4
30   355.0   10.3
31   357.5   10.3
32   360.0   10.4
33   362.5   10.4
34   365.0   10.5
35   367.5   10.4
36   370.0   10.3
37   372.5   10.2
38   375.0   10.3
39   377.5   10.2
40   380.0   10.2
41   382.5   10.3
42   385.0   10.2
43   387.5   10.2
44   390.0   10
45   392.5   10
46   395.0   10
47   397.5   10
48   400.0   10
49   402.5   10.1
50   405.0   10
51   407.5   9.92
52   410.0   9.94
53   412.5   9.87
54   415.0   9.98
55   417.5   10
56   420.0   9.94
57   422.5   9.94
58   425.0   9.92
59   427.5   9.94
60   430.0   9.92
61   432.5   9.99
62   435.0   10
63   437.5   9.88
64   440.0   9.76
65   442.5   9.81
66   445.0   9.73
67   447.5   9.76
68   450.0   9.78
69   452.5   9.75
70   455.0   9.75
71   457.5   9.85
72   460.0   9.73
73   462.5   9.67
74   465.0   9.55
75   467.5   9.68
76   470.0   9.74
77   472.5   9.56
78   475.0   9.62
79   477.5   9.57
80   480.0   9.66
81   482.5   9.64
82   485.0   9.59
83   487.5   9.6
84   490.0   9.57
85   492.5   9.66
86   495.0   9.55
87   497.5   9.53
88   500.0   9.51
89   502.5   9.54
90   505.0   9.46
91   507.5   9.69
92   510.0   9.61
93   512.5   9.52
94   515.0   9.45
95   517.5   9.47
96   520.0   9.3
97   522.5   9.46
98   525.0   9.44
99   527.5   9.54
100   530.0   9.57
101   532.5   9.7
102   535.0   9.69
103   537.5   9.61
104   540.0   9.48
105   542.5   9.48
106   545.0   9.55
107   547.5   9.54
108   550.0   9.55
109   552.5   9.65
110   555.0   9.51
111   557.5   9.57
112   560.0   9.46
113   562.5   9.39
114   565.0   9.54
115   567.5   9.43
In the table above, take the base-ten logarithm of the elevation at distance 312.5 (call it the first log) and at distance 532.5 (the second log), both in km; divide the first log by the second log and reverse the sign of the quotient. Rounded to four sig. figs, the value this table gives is -1.022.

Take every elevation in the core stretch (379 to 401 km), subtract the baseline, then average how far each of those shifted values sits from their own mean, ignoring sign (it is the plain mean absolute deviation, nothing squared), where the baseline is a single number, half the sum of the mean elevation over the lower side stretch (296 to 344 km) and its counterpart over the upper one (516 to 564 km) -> 0.11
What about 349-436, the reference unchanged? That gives 0.17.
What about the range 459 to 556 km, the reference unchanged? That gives 0.07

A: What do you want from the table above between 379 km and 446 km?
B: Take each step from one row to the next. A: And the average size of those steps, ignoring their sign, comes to 0.057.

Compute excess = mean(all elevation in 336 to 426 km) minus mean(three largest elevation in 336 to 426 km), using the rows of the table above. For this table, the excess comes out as -0.29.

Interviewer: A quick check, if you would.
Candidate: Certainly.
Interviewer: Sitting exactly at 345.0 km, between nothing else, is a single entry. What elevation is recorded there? 10.5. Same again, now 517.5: 9.47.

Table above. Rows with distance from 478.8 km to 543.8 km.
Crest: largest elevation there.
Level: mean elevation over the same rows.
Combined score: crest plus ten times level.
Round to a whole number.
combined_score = 105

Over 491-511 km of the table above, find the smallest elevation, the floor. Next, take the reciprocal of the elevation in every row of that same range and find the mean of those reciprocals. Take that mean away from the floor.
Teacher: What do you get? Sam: 9.4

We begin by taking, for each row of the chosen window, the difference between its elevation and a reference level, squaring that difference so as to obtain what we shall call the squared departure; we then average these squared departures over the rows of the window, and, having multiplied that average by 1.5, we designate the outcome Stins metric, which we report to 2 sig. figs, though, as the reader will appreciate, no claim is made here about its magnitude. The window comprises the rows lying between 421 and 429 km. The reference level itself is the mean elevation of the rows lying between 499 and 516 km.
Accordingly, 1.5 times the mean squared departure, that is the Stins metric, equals 0.23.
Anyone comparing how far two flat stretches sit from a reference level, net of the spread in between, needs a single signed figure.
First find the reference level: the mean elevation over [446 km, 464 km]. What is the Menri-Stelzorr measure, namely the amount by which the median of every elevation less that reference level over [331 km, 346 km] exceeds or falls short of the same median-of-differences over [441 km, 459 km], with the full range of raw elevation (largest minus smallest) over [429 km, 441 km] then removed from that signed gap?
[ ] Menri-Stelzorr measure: 0.30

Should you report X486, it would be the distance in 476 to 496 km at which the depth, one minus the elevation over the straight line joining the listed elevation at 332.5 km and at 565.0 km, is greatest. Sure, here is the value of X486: 477.5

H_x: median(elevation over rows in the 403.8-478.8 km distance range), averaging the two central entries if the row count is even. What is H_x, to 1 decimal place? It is 9.8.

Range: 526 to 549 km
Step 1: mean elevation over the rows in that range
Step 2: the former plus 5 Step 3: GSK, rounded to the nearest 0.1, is 14.6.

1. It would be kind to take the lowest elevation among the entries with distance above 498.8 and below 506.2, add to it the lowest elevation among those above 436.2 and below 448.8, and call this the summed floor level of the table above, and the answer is 19.2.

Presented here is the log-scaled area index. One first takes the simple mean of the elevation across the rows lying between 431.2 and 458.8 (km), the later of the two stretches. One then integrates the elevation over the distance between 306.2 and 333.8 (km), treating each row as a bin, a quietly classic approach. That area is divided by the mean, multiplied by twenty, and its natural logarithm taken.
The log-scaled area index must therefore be 6.35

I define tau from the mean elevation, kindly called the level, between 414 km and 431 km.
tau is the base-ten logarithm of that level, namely 1.00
